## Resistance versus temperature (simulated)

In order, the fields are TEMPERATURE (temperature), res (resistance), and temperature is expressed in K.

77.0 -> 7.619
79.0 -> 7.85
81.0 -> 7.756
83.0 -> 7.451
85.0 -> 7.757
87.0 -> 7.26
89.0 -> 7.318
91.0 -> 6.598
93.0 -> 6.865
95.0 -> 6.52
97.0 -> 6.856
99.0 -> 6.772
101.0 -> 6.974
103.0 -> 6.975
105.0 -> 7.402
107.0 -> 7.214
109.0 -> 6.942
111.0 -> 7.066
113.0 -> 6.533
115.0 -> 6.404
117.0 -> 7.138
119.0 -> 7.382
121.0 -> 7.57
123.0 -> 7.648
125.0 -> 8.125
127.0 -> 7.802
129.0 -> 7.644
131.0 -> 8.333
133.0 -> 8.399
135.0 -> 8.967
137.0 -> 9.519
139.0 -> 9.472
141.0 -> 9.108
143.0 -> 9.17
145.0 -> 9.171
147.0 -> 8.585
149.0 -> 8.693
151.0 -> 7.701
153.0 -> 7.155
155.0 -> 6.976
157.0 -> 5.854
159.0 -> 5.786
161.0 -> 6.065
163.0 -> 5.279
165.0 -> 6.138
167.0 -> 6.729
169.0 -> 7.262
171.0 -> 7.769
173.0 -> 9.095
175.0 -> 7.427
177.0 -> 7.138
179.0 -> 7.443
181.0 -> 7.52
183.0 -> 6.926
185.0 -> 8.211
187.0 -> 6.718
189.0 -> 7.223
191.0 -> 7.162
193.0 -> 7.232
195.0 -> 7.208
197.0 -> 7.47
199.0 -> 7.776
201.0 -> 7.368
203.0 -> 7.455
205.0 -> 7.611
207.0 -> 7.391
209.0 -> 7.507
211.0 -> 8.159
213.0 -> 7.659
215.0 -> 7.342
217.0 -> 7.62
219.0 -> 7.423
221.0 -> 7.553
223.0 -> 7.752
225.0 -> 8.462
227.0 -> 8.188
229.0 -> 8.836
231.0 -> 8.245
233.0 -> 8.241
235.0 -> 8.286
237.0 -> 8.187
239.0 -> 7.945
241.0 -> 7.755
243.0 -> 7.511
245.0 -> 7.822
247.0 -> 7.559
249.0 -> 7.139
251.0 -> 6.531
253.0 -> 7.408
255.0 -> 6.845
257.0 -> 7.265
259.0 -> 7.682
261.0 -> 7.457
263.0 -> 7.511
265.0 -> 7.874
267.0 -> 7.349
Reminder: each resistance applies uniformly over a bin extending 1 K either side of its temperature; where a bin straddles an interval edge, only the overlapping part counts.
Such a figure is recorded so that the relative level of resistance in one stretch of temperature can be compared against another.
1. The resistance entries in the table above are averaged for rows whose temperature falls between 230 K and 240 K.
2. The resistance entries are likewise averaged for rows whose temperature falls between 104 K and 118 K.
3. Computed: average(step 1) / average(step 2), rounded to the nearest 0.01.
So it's 1.18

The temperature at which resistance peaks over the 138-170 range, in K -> 139.0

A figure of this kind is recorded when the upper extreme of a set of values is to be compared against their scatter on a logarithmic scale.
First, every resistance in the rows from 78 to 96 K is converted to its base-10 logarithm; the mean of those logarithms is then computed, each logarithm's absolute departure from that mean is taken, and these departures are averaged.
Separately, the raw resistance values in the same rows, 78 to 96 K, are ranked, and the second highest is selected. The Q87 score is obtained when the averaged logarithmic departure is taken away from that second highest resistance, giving 7.7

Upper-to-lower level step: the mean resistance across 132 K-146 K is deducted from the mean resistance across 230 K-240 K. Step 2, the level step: -0.9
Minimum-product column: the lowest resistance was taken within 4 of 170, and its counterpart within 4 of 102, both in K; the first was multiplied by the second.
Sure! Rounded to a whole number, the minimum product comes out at 46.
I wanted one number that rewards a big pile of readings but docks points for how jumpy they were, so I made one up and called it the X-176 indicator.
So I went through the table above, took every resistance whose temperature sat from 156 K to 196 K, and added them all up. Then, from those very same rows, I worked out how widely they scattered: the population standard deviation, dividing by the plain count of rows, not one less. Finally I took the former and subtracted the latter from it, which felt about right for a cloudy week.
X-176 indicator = 139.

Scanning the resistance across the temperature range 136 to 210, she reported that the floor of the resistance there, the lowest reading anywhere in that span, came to 5.279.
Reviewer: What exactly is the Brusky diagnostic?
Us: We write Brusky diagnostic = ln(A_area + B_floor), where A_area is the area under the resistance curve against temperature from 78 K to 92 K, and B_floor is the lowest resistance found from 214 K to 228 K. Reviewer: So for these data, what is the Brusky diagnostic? 4.71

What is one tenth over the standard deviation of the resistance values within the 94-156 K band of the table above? 0.11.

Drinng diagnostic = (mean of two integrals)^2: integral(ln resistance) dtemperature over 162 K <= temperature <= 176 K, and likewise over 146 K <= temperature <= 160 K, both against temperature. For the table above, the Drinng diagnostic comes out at 752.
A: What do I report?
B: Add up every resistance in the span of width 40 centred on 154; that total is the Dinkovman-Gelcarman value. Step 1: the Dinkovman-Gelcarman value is 154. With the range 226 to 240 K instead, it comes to 58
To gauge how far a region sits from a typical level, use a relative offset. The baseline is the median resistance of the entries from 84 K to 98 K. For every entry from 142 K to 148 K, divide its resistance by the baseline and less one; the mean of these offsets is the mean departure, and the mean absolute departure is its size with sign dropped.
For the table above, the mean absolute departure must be 0.31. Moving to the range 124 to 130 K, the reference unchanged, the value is 0.14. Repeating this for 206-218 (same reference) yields 0.11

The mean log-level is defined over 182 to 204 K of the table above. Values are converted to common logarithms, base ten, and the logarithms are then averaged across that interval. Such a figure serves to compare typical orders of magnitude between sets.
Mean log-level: 0.865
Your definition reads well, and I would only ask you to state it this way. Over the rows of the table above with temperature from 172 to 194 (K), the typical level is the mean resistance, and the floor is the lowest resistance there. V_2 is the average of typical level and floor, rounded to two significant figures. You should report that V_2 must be 7.1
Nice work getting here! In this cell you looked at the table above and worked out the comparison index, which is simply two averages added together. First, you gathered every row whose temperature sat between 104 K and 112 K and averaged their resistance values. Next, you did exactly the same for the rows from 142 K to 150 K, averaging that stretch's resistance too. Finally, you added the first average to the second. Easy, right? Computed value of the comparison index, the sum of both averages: 16.1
